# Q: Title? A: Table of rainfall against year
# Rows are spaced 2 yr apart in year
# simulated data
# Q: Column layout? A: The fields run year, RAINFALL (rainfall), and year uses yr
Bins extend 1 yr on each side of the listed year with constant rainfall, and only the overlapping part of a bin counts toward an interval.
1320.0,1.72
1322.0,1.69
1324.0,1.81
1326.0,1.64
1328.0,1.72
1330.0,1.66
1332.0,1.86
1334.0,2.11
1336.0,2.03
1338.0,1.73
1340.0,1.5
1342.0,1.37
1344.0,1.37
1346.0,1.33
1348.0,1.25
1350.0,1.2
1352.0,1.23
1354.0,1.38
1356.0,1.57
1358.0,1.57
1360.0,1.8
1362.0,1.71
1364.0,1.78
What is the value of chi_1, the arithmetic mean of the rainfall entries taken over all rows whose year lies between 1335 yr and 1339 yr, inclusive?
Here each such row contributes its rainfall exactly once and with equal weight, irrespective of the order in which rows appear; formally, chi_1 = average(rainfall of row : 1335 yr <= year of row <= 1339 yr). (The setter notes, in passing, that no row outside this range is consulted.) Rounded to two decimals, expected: 1.88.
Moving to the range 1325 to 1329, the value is 1.68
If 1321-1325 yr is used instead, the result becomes 1.75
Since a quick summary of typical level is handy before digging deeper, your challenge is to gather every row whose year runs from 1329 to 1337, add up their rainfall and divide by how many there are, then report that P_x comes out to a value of 1.9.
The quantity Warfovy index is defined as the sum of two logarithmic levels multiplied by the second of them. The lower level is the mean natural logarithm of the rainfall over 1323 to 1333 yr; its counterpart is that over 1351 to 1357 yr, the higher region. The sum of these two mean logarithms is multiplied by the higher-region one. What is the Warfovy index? 0.29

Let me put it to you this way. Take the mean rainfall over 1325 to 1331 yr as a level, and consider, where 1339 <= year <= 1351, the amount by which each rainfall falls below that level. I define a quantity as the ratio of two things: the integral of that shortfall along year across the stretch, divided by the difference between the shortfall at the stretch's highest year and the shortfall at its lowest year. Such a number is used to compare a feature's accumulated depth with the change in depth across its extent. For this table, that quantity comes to 13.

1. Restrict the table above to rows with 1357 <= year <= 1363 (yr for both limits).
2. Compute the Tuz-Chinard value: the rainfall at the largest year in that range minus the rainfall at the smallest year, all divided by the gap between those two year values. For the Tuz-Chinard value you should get 0.035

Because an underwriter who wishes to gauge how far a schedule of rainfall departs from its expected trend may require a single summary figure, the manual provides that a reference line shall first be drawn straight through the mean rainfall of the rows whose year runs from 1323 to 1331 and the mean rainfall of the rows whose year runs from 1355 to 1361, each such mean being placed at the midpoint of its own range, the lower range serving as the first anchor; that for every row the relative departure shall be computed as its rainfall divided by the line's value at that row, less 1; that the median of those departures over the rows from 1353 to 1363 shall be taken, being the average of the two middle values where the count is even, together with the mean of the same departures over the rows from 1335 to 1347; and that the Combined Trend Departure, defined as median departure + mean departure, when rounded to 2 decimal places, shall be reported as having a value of -0.12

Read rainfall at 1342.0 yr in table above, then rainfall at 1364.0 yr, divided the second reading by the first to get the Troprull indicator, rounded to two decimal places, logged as 1.30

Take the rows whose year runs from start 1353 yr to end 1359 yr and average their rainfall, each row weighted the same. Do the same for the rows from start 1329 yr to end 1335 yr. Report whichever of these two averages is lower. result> 1.5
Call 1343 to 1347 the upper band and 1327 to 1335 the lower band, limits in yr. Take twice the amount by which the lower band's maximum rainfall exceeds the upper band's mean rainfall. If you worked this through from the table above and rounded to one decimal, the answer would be 1.5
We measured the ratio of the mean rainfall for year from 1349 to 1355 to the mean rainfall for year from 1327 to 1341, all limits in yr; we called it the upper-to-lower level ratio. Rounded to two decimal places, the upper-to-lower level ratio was 0.70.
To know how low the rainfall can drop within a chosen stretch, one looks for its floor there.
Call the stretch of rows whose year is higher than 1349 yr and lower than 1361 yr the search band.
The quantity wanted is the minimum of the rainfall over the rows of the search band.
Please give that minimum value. 1.2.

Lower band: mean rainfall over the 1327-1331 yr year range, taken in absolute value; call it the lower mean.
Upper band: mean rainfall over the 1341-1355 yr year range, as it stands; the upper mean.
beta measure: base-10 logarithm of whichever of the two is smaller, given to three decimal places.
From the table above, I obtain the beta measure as 0.115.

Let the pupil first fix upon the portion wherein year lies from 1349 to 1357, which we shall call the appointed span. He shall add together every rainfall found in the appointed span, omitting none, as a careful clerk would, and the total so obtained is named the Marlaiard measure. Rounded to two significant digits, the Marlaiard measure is 5.4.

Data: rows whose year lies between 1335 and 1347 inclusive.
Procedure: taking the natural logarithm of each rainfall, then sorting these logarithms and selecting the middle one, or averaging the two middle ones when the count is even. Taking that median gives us 0.36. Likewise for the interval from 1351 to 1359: 0.39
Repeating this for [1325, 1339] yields 0.55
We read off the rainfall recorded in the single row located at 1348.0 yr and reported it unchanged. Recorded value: 1.25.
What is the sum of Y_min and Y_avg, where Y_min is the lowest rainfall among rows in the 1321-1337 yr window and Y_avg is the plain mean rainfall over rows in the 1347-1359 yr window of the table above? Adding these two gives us 3.0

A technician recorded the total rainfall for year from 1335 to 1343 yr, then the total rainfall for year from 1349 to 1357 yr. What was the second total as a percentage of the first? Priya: 81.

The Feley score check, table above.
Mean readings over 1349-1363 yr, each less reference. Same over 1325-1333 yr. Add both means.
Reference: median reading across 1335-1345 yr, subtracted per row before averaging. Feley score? 0.2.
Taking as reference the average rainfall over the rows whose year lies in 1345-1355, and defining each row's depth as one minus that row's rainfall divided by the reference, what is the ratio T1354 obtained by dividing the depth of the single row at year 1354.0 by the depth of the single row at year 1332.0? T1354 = 0.18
